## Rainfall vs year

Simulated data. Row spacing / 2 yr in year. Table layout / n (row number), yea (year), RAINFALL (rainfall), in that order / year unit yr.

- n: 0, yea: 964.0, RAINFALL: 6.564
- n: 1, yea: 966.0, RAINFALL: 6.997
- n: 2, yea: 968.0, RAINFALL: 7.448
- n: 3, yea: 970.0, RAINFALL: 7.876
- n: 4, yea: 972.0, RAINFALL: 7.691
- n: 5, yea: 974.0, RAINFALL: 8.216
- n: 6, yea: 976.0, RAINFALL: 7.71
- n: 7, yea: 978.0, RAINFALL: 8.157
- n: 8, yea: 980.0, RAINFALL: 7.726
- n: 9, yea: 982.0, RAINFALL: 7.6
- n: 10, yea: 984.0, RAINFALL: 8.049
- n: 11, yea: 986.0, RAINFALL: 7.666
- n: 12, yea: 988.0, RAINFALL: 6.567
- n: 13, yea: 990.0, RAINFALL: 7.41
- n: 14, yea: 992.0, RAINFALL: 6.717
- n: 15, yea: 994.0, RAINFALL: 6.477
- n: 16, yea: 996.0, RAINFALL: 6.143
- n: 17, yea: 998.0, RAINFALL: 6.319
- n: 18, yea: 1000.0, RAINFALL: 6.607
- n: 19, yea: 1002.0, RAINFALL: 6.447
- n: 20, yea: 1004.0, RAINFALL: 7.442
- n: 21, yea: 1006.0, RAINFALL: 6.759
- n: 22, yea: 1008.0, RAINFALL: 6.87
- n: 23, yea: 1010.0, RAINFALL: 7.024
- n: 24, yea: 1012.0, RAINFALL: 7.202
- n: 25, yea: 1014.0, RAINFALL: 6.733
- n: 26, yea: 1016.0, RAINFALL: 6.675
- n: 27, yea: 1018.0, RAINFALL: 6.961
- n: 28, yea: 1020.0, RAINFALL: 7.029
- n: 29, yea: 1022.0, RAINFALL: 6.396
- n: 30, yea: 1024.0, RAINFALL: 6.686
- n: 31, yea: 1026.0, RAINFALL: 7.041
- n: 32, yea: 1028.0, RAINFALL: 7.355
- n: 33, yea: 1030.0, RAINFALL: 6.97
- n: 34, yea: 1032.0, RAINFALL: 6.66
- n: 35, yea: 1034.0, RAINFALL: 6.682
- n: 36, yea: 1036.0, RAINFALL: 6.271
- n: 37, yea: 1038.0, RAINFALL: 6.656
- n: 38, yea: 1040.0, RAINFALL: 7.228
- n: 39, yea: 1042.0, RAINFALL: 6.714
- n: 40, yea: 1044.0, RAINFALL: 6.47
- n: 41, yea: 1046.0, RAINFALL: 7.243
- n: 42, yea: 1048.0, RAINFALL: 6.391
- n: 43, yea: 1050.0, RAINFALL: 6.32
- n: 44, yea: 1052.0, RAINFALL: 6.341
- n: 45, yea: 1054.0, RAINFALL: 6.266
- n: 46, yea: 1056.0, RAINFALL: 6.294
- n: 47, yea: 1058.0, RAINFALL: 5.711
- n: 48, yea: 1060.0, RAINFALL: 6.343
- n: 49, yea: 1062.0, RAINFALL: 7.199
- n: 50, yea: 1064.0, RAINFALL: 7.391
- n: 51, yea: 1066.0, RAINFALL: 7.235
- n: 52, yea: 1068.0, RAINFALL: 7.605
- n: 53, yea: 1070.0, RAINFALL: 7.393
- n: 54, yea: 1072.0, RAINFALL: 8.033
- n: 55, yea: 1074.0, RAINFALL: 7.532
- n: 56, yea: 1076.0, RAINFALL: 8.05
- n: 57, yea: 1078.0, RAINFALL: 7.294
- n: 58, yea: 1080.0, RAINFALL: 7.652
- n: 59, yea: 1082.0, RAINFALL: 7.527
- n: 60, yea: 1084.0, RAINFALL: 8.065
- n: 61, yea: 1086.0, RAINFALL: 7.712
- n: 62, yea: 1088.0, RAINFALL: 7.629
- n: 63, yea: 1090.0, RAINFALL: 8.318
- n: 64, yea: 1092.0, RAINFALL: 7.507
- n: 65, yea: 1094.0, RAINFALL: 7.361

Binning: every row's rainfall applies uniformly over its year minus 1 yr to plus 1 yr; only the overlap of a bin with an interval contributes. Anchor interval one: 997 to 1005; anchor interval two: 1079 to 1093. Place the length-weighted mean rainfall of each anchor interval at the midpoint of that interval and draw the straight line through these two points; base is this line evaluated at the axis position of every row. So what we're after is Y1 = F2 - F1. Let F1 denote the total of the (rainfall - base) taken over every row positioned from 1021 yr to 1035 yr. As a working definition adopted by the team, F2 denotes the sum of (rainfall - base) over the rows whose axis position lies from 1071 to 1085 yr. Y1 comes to 2.0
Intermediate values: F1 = -1.5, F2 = 0.4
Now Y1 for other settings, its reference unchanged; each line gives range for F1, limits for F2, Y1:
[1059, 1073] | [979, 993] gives 7.6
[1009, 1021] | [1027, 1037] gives -1.9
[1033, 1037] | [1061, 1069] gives 0.7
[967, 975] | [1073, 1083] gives -6.2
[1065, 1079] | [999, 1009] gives 0.5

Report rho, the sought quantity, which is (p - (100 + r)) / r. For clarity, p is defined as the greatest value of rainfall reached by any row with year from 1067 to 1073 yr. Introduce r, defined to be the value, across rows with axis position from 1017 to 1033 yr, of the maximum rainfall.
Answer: -13.5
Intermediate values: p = 8.033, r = 7.355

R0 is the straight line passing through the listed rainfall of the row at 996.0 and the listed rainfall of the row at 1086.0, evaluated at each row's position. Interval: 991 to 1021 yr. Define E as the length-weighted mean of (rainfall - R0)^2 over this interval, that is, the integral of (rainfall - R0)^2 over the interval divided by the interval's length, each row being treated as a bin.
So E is 0.27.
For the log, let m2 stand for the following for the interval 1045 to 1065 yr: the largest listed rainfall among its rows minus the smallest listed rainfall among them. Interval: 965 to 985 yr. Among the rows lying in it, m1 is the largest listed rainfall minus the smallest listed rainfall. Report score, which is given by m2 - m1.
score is 0.5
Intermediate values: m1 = 1.2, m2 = 1.68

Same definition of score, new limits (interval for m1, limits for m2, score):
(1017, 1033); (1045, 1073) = 1.4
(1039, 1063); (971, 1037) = 0.5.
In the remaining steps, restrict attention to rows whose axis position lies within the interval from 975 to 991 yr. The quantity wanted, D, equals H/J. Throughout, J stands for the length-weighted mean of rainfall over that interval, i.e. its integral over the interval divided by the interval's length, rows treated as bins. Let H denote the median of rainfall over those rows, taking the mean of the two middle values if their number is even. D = 1.01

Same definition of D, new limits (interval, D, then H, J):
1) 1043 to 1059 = 0.99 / 6.3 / 6.38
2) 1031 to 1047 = 0.99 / 6.7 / 6.74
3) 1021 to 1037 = 0.99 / 6.7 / 6.76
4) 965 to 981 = 1.00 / 7.7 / 7.73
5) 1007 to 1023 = 1.01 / 6.9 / 6.86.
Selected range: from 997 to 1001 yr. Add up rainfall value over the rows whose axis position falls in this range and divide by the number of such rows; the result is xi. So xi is 6.5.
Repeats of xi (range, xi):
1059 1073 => 7.3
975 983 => 7.8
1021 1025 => 6.5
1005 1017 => 6.9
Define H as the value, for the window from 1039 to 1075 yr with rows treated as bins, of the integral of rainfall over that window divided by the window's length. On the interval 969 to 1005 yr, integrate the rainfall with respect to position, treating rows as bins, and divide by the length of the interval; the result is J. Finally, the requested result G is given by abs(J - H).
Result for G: 0.40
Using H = 6.87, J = 7.27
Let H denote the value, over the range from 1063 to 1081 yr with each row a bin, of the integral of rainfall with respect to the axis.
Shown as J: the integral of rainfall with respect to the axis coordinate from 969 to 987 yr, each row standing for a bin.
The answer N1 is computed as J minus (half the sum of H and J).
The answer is 3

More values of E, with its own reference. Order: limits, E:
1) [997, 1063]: 0.35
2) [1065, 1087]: 0.08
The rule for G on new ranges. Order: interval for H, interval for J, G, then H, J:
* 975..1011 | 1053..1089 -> 0.18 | 7.09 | 7.27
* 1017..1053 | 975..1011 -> 0.35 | 6.75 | 7.09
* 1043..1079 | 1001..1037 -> 0.11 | 6.95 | 6.84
